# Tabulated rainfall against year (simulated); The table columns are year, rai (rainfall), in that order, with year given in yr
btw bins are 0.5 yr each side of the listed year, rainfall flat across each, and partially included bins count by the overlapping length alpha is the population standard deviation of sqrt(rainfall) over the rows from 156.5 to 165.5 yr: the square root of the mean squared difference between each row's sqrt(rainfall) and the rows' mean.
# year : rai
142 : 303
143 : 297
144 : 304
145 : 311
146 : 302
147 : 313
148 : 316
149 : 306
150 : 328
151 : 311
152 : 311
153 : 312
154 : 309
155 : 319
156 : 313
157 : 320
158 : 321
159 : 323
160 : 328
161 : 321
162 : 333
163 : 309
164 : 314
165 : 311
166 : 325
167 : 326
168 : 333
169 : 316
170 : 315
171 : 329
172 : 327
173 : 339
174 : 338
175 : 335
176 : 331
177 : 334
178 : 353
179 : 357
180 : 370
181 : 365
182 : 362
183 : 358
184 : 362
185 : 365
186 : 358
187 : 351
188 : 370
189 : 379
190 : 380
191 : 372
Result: 0.20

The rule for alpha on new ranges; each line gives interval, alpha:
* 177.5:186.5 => 0.13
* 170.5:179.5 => 0.26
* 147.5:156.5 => 0.17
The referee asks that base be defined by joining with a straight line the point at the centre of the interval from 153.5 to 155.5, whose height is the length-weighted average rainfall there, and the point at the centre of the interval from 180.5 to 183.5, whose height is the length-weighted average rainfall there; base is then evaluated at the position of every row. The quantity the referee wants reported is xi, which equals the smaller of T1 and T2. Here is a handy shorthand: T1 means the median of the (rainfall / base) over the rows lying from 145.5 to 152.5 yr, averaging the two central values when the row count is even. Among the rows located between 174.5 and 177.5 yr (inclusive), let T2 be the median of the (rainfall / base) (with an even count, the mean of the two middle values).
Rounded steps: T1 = 1.01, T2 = 0.95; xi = 0.95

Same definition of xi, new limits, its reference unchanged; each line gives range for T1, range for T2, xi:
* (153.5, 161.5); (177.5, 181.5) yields 1.00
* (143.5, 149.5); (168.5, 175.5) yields 0.96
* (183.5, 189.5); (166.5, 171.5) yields 0.96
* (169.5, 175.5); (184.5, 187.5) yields 0.96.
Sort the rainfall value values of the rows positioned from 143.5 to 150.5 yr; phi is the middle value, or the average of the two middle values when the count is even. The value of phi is 311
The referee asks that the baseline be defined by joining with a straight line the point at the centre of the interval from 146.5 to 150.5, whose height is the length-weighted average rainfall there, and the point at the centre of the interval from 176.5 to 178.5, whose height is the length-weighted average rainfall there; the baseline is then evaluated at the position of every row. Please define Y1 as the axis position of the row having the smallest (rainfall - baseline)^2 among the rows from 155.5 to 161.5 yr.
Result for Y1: 160 yr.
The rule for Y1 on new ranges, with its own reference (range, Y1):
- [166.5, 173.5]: 173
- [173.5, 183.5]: 174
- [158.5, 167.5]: 160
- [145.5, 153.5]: 148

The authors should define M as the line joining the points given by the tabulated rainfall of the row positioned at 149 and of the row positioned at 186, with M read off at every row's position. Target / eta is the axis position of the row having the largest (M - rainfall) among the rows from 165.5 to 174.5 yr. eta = 170 yr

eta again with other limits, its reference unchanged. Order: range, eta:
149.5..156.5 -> 154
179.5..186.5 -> 186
